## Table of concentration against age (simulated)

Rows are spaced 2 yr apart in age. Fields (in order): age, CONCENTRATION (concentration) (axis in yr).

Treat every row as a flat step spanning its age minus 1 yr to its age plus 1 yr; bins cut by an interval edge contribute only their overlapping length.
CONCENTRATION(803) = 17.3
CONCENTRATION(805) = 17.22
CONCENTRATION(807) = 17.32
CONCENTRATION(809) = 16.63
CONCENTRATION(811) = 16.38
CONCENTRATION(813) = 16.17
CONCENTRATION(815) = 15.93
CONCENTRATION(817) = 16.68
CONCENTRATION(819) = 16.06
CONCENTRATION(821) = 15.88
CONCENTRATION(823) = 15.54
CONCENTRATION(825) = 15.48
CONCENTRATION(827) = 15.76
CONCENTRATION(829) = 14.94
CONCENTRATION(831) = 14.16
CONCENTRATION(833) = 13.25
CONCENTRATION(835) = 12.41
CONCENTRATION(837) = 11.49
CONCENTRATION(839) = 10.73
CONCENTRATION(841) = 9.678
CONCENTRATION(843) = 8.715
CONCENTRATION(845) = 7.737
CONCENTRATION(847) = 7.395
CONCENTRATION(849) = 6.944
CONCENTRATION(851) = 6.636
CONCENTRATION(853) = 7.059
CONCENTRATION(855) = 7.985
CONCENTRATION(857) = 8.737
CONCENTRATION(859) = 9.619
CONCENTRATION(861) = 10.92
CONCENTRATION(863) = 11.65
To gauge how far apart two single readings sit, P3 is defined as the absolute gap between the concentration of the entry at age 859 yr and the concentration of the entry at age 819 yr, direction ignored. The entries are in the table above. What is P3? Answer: 6.4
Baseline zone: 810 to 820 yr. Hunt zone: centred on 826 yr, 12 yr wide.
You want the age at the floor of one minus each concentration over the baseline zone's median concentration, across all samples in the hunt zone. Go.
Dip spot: 821 yr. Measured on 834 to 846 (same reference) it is 835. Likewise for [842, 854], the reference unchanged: 843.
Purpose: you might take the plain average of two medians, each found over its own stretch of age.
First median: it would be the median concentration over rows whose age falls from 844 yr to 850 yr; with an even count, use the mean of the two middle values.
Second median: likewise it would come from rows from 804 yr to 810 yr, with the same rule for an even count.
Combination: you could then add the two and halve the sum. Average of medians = 12.3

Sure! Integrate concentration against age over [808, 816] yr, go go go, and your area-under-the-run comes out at 130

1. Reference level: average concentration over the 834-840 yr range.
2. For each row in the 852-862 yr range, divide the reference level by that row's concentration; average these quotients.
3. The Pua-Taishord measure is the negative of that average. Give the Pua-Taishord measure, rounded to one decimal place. -1.3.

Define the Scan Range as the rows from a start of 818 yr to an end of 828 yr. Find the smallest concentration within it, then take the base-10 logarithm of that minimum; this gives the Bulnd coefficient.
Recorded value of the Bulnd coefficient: 1.19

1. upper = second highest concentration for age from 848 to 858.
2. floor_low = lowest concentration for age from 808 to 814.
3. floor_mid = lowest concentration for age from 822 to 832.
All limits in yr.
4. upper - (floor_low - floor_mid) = 6.0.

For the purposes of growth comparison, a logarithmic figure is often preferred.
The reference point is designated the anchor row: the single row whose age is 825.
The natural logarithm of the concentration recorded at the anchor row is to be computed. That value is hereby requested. 2.7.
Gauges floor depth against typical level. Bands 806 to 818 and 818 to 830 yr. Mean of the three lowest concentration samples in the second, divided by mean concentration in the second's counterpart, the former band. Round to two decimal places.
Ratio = 0.93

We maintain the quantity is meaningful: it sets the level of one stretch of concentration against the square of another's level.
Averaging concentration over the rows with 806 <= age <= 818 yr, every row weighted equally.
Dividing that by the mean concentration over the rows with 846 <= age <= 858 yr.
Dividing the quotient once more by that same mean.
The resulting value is 0.30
